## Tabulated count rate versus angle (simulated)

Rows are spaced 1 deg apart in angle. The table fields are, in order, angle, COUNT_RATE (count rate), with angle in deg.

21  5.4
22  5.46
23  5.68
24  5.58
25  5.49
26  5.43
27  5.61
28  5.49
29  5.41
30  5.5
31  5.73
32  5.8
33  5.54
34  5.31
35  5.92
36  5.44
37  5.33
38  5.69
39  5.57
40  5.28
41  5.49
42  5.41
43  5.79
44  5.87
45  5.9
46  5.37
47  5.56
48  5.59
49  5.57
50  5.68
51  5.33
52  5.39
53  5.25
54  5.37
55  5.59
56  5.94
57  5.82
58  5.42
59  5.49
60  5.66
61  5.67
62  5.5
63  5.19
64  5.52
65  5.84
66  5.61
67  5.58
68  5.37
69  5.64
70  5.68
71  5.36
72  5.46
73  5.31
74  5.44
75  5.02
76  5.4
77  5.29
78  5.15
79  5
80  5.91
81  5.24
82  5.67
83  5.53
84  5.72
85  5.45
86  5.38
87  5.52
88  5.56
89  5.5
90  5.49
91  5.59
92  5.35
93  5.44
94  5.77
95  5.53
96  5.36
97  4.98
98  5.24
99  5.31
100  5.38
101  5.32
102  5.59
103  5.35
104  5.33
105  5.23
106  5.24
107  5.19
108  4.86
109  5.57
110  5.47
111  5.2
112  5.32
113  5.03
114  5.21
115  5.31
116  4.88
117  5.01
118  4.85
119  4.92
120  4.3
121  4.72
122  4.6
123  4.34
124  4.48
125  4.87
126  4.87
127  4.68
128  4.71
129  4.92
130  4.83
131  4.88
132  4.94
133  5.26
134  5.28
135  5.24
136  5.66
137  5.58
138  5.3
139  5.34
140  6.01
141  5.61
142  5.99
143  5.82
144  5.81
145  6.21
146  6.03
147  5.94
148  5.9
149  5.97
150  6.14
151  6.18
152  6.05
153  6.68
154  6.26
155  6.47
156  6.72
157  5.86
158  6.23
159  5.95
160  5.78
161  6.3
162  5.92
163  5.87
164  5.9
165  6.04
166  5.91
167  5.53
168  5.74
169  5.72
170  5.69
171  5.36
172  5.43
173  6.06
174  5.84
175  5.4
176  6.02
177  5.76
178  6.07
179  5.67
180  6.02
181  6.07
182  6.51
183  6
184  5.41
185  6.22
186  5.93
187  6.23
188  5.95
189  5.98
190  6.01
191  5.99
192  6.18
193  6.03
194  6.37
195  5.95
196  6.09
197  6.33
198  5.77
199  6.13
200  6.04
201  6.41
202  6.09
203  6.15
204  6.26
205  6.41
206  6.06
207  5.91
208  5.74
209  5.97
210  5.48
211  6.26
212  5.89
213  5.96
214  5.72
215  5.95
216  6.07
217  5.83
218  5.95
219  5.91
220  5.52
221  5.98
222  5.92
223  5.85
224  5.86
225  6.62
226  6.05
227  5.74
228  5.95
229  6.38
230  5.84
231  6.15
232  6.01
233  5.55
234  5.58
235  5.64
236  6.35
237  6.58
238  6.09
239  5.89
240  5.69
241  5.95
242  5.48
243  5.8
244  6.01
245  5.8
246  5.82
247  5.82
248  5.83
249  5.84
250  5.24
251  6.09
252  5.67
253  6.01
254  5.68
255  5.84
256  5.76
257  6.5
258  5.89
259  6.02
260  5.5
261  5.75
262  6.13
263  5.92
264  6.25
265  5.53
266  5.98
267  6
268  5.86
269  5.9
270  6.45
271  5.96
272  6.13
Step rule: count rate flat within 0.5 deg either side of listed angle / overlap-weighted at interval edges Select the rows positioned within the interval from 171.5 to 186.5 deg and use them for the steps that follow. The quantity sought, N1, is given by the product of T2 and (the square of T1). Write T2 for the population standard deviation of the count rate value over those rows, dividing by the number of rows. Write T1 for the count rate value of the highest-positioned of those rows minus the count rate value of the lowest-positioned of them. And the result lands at 0.08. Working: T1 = 0.5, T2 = 0.30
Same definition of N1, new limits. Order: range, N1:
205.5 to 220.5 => 0.06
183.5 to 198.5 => 0.03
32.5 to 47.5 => 0.00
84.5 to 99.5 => 0.00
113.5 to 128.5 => 0.07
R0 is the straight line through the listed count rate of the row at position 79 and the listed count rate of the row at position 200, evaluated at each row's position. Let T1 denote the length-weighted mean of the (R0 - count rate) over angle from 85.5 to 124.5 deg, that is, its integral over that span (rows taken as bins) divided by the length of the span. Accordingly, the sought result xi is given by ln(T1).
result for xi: -3.7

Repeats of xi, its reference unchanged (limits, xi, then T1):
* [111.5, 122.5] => -0.9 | 0.40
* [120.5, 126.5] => -0.3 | 0.74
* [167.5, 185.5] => -5.3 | 0.01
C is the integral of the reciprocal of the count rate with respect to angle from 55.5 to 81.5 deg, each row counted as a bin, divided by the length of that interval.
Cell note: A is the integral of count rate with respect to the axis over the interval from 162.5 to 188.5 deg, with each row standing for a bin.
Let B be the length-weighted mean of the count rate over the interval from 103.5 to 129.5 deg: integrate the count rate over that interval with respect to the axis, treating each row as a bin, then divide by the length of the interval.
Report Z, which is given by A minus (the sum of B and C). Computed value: 147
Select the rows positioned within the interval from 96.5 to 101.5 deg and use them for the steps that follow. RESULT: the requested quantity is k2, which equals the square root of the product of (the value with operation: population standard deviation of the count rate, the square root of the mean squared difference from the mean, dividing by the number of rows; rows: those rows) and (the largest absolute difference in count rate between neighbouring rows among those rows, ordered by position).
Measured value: 0.191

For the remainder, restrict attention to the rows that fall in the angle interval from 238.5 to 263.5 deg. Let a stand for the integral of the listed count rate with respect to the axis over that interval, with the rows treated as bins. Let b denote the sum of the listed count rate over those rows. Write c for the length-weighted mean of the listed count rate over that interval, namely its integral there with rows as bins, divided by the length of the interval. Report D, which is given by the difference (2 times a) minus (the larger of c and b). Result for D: 146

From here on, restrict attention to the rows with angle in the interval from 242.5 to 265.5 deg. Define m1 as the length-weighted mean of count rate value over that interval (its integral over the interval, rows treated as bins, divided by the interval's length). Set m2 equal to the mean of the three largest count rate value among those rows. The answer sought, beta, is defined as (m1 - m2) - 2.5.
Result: -2.94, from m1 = 5.9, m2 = 6.29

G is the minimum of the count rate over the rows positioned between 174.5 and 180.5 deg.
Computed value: 5.4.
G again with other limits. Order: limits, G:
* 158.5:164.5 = 5.78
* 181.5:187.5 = 5.41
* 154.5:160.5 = 5.78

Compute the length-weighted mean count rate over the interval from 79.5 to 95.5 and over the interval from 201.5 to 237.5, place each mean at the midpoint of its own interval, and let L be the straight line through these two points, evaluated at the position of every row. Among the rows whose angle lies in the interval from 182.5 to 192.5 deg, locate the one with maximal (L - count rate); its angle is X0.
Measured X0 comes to 184 deg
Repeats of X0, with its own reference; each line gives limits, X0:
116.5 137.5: 120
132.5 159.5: 135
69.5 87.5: 79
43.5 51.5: 51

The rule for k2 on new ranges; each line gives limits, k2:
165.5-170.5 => 0.215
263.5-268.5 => 0.411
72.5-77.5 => 0.248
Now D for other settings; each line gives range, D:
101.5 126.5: 126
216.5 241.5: 149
